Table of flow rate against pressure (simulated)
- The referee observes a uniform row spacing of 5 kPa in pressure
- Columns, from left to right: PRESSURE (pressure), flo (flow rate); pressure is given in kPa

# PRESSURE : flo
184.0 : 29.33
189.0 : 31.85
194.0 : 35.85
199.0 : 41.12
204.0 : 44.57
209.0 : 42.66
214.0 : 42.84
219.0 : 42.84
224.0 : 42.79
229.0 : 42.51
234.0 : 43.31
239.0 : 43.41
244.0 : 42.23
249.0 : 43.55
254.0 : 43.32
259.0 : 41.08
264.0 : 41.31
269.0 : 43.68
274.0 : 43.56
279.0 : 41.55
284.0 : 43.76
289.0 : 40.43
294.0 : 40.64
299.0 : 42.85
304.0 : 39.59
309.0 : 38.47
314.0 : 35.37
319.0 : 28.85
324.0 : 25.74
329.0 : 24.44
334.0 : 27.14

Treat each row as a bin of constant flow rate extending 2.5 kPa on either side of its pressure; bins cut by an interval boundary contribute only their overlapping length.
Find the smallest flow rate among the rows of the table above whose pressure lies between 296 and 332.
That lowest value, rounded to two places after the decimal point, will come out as 24.44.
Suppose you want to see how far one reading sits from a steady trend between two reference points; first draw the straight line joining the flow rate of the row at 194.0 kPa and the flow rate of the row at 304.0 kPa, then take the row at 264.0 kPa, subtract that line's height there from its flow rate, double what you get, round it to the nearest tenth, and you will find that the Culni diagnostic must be 6.2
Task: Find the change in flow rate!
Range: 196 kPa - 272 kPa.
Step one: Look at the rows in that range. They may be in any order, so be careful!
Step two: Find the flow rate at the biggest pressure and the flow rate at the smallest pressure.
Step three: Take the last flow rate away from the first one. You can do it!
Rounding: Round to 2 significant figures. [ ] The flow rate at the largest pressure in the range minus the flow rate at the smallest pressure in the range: 2.6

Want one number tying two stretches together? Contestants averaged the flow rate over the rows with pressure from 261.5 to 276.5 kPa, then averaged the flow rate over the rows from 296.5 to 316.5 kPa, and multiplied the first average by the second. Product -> 1674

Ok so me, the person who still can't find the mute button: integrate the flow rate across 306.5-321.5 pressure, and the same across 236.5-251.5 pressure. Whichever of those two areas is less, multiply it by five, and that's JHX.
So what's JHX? 2567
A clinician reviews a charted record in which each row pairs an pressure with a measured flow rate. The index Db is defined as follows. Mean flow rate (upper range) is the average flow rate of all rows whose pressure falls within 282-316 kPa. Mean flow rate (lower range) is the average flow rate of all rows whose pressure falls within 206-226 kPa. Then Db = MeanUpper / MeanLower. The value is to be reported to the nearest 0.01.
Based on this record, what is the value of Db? 0.94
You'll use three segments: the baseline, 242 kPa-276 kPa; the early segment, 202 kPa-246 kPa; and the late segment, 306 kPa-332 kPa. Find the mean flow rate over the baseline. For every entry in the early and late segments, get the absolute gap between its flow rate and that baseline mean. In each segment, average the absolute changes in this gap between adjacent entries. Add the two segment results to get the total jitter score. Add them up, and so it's 3.9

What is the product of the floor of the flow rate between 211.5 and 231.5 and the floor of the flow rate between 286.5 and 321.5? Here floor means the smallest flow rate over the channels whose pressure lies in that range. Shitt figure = 1226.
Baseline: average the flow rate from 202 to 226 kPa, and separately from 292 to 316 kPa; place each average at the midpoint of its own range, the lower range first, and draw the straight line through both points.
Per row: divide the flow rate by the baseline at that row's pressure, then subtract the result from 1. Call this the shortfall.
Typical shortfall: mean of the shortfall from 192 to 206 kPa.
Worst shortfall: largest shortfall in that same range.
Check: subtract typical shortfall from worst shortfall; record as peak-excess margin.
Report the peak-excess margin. 0.11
